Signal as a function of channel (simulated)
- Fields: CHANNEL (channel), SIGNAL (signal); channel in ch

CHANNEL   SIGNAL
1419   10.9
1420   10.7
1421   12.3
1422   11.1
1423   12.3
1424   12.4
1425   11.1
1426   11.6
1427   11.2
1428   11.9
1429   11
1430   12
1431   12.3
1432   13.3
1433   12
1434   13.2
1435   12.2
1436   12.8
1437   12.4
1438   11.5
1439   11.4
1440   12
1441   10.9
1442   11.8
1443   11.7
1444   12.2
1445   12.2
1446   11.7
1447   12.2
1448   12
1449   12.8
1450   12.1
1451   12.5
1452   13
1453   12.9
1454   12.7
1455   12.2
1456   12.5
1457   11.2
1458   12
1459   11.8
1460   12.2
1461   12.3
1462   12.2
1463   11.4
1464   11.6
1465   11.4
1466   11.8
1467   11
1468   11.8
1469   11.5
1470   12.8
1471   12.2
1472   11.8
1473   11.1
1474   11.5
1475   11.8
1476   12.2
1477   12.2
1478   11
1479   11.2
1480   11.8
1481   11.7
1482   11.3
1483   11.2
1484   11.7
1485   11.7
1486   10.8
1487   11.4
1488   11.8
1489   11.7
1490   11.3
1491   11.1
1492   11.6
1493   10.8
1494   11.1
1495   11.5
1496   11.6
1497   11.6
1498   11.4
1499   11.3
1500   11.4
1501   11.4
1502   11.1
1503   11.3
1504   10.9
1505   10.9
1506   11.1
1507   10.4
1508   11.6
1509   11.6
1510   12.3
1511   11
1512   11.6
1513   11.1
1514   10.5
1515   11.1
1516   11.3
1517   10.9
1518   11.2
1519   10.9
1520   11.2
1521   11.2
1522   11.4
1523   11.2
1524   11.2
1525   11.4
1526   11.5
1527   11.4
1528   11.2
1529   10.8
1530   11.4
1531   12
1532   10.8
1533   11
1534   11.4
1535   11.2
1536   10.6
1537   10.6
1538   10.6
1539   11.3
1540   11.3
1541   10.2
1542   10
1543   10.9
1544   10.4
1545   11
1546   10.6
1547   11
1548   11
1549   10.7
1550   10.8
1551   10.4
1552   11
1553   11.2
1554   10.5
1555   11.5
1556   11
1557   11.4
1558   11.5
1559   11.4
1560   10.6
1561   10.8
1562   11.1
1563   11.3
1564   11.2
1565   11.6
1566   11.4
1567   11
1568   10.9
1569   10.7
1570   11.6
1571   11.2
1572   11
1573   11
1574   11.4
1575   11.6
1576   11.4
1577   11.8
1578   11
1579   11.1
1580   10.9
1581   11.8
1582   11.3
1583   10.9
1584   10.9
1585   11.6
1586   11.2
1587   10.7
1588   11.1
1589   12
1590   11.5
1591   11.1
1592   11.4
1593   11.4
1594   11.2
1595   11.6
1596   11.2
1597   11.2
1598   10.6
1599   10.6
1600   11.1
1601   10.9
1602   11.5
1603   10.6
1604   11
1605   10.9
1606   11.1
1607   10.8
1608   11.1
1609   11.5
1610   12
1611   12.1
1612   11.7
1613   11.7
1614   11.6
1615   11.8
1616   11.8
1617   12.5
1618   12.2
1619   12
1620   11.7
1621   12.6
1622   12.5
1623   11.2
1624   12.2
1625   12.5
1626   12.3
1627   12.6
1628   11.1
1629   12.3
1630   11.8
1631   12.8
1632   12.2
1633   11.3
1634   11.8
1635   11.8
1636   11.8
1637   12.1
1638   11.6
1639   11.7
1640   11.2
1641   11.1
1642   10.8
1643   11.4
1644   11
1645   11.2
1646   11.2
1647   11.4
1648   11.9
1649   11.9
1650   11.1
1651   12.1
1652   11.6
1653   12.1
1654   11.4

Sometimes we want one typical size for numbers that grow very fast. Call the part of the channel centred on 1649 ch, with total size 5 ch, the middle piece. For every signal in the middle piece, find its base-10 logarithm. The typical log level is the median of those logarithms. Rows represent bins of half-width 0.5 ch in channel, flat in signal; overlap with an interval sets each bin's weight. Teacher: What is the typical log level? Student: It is 1.076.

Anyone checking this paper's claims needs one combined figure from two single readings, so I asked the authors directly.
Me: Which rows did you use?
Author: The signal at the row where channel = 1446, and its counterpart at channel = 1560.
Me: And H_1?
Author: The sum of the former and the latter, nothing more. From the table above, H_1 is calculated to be 22.3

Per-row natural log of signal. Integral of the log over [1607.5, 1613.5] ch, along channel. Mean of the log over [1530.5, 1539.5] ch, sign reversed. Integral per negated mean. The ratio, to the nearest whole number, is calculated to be -6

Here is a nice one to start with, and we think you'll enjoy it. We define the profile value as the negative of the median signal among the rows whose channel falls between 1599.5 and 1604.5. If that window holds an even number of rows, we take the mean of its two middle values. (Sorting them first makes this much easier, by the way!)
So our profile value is -11.0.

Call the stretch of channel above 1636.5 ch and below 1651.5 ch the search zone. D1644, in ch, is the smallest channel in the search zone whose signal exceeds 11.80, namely 1637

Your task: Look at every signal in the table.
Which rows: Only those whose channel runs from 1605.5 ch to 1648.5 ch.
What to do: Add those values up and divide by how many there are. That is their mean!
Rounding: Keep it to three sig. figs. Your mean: 11.7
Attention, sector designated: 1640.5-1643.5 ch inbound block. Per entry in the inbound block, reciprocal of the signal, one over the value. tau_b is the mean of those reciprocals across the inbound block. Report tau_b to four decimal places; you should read 0.0901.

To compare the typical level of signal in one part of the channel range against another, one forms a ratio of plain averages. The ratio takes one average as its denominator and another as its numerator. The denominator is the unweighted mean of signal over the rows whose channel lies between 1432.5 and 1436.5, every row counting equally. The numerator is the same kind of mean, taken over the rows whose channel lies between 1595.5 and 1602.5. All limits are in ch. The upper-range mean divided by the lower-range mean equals 0.88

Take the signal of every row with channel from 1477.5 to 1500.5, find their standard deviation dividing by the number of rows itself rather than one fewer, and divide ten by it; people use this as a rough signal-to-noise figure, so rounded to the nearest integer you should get 34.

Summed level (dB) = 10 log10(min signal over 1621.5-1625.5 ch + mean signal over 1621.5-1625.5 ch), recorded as 13.7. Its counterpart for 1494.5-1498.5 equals 13.6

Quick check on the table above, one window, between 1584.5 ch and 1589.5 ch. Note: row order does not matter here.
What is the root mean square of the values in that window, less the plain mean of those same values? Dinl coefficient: 0.0087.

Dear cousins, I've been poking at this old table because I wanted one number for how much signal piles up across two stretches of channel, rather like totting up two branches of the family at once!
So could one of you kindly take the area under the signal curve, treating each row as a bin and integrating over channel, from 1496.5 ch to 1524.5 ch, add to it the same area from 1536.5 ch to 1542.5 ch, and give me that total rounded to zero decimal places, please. 378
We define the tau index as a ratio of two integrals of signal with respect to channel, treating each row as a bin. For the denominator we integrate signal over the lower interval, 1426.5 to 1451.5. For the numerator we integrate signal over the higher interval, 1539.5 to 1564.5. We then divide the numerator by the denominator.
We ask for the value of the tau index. 0.905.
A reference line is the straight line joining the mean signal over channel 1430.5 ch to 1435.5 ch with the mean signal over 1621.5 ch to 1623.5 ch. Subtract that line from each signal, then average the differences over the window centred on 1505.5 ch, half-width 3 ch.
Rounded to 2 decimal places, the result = -1.28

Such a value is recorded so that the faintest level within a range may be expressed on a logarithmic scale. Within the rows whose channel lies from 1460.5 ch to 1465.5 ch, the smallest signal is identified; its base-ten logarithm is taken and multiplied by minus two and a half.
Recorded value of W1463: -2.64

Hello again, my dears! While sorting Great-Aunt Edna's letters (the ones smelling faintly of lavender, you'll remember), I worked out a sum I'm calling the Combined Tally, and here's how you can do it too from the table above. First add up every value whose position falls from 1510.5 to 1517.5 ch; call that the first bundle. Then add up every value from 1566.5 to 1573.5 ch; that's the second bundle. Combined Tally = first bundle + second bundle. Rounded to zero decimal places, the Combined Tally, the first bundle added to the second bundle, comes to 155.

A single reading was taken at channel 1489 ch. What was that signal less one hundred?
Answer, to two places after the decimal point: -88.30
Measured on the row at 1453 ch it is -87.10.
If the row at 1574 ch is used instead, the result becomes -88.60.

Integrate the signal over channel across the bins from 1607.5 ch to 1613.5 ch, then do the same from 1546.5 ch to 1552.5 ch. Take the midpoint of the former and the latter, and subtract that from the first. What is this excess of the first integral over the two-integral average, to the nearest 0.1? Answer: 2.6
